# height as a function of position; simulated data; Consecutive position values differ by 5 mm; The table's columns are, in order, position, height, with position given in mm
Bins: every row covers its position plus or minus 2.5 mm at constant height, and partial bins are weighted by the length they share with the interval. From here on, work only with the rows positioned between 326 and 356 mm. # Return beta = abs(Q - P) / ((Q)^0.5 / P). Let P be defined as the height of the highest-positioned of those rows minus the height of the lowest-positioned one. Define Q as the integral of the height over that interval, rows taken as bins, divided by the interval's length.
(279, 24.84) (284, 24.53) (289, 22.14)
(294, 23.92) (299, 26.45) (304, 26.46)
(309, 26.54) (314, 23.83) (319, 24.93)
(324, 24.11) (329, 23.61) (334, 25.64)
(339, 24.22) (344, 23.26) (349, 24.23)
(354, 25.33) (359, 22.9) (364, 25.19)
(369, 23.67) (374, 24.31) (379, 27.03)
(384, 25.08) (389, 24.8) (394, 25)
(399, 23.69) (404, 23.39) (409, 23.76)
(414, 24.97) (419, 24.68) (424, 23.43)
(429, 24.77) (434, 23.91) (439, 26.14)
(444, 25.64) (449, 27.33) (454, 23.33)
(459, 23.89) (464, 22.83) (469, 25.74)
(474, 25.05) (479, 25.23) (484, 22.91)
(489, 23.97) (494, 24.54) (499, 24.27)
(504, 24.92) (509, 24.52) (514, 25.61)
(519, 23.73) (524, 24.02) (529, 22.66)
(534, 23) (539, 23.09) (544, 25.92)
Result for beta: 8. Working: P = 1.7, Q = 24.4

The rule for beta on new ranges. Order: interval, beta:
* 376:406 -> -21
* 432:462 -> 0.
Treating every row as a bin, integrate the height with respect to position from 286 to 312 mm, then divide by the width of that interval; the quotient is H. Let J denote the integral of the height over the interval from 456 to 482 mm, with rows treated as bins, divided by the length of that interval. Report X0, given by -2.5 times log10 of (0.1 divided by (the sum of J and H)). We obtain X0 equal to 6.74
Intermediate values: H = 25.1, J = 24.5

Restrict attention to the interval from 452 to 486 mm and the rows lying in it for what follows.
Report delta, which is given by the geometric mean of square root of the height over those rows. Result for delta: 4.91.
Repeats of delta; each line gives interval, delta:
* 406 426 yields 4.92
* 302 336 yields 5.00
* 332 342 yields 4.99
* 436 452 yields 5.13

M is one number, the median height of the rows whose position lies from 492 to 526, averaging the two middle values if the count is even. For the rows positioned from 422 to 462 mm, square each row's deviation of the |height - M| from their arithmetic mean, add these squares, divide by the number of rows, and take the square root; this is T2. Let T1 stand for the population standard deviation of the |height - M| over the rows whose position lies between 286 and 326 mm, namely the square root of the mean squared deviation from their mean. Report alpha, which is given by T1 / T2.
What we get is 1.1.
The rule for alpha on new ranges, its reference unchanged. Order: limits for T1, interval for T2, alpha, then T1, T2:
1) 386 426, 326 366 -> 0.8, 0.34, 0.4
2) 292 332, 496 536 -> 1.1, 0.68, 0.6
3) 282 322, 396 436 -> 2.5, 0.85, 0.3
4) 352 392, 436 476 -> 1.1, 0.72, 0.7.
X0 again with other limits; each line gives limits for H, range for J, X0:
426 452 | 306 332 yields 6.75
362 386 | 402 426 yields 6.73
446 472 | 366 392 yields 6.74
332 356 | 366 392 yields 6.74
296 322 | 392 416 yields 6.74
